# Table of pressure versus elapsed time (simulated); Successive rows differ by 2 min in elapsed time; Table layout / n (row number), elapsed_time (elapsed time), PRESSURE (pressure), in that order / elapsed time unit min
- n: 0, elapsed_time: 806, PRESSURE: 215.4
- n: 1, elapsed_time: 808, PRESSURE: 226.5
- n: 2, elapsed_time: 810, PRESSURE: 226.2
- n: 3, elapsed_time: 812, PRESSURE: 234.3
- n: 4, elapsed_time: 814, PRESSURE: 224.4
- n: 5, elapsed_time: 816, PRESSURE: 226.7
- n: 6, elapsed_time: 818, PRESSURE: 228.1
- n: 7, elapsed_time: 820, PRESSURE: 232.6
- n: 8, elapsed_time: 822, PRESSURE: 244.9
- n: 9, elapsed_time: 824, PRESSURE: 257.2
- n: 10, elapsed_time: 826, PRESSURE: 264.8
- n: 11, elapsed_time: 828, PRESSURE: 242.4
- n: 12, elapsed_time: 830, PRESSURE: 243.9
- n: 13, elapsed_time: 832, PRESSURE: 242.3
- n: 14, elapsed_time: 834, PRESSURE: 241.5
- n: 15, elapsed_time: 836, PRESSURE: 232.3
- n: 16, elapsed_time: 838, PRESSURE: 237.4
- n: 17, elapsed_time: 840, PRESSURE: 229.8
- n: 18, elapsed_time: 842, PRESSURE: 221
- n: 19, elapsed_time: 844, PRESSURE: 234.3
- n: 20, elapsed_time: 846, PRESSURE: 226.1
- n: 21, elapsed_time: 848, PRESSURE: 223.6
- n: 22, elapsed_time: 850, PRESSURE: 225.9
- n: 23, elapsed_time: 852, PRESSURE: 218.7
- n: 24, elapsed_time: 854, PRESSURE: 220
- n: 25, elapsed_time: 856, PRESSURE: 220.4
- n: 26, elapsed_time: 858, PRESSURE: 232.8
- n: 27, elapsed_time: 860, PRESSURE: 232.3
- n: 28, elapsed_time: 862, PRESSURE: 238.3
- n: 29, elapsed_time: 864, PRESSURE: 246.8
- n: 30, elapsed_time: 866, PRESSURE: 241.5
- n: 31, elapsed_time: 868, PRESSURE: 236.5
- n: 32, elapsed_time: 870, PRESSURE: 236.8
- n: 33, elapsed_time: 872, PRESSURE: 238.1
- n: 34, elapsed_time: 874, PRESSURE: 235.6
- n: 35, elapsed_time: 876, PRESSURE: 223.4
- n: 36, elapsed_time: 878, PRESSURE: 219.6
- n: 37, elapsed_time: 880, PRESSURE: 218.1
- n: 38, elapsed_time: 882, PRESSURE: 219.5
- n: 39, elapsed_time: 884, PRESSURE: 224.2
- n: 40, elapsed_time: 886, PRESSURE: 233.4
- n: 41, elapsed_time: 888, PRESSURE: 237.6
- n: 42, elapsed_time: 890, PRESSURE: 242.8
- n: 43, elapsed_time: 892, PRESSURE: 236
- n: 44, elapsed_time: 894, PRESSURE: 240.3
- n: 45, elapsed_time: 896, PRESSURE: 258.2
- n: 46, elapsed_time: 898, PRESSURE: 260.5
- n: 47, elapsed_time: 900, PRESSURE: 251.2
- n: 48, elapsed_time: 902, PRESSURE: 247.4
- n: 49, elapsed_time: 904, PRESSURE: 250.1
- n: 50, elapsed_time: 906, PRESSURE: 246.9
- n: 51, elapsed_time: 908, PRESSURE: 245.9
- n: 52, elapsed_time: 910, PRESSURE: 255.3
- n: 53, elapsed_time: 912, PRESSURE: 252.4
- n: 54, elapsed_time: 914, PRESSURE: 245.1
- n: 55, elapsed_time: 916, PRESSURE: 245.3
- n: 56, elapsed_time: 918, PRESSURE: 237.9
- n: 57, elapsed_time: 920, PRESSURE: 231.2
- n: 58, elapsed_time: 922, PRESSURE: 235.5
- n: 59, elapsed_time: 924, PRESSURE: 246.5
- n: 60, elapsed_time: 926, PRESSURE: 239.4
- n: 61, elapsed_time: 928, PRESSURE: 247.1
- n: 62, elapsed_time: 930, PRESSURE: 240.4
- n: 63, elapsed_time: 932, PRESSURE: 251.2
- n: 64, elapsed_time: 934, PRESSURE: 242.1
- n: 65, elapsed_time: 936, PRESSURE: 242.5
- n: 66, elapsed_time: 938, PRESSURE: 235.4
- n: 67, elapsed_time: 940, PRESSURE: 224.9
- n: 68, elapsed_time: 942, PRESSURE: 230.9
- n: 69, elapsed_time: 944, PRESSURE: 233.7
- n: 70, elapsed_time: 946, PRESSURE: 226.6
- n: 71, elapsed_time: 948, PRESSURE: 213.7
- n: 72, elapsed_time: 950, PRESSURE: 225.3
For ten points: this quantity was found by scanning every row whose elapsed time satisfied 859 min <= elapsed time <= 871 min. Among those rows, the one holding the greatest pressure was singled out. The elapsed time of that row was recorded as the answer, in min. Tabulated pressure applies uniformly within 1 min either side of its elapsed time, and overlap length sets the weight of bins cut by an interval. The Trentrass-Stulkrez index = 864 min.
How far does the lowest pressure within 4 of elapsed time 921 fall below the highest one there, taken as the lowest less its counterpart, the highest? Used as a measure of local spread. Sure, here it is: -15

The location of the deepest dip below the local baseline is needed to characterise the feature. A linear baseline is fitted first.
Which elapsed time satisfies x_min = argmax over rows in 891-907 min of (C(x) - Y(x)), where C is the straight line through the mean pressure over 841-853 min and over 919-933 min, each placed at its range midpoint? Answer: 892 min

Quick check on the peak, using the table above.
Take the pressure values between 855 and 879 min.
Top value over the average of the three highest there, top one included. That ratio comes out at 1.02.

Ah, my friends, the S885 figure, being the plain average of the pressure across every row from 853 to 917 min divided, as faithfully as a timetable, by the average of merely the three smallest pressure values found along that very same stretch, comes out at 1.09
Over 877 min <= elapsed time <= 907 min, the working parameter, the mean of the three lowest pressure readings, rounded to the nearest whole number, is 219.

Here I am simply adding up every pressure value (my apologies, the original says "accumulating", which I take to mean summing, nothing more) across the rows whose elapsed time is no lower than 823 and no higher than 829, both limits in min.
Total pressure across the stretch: 764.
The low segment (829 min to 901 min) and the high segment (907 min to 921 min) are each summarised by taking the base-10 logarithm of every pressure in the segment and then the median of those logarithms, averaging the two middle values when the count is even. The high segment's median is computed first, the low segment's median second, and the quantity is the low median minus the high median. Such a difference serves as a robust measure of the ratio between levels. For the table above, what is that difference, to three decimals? -0.019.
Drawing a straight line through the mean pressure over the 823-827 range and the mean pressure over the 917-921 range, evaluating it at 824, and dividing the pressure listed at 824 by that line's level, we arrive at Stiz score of 0.98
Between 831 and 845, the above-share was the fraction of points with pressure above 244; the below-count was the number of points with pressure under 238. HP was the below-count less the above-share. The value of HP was 5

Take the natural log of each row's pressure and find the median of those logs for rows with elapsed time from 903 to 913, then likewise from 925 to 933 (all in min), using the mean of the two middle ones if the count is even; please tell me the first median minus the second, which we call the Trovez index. 0.026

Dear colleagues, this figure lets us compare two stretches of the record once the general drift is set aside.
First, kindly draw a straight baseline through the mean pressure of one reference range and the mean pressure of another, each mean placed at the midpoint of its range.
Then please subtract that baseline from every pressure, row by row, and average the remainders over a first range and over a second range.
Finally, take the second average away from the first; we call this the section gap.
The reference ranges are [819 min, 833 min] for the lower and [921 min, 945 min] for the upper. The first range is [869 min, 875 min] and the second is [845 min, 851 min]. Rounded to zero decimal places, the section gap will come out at 13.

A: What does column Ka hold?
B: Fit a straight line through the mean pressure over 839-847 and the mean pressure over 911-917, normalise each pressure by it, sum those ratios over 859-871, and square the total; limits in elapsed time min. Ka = 37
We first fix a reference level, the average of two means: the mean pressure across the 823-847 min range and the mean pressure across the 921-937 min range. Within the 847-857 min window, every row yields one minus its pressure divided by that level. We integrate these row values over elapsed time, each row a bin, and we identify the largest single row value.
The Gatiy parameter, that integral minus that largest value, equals 0.72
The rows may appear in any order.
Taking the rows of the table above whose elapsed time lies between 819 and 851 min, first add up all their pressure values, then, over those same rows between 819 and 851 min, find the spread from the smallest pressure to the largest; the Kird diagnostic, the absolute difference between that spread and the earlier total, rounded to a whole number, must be 3756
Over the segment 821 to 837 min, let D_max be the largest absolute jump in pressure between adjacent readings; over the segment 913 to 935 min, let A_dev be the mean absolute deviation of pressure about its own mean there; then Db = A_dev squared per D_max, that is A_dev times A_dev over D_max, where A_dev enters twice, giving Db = 1.0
